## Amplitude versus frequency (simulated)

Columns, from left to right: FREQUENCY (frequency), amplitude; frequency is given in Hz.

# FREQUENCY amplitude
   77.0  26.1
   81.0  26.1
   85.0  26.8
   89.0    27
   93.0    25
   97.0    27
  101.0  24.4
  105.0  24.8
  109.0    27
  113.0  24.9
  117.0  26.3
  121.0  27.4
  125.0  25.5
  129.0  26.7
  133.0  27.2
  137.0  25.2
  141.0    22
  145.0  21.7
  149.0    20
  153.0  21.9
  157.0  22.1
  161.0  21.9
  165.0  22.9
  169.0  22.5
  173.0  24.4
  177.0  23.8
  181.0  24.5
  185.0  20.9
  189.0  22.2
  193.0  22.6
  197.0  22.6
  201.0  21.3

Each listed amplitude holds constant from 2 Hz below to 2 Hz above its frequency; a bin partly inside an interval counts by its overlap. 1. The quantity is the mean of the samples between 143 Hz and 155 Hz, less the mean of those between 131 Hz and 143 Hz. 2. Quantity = -4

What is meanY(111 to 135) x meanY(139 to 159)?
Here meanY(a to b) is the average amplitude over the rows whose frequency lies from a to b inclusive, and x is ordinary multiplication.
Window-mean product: 567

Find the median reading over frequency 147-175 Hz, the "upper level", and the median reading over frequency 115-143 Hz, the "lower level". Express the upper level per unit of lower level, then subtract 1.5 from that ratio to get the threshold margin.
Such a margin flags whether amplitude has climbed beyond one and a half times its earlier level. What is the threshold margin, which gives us -0.660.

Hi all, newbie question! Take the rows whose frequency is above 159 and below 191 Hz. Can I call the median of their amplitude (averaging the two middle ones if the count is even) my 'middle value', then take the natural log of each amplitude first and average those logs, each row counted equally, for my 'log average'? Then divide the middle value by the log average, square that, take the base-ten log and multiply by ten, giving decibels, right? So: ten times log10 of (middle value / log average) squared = 17.2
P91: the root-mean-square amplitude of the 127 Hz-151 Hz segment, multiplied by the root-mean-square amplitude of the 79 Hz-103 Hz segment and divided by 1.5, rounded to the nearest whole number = 416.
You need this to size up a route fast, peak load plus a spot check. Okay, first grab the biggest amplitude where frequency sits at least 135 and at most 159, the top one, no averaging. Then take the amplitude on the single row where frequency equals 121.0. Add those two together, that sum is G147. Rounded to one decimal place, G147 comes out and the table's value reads 52.6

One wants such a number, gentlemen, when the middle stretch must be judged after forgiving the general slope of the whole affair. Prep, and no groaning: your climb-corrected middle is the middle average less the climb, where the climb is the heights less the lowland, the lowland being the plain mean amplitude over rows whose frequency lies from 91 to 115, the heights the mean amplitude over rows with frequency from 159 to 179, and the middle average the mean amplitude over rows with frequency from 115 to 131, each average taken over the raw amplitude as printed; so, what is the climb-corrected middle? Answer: 28.9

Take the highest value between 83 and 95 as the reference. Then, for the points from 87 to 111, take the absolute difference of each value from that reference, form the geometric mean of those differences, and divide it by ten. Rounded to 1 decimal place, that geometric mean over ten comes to 0.0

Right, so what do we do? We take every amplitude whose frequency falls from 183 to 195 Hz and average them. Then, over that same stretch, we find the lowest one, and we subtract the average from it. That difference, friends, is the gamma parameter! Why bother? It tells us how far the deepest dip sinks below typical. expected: -1.0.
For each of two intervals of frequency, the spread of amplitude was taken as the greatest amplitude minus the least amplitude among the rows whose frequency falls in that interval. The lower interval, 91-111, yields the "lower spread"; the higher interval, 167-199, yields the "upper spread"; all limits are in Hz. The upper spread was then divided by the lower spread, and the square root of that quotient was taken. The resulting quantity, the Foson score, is 1.2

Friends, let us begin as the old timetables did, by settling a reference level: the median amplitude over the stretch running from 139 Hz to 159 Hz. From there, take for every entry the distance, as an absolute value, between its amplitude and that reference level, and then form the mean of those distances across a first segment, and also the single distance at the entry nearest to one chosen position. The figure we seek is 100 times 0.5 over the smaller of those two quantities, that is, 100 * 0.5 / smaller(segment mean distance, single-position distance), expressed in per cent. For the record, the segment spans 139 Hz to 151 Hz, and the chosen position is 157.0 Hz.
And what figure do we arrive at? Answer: 250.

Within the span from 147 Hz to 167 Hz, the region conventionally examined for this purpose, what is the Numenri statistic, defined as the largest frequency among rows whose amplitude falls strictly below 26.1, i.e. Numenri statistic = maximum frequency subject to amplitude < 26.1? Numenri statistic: 165.0 Hz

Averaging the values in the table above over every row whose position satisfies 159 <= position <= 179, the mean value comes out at 23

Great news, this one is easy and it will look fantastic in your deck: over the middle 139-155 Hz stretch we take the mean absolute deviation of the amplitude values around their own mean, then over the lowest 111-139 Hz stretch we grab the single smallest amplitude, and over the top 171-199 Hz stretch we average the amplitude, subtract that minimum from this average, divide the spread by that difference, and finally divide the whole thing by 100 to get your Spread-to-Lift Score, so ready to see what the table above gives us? -0.0037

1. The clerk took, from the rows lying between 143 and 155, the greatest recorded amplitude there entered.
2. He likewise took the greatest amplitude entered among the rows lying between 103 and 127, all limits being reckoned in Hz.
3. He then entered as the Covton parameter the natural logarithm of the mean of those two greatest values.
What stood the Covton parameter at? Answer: 3.20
